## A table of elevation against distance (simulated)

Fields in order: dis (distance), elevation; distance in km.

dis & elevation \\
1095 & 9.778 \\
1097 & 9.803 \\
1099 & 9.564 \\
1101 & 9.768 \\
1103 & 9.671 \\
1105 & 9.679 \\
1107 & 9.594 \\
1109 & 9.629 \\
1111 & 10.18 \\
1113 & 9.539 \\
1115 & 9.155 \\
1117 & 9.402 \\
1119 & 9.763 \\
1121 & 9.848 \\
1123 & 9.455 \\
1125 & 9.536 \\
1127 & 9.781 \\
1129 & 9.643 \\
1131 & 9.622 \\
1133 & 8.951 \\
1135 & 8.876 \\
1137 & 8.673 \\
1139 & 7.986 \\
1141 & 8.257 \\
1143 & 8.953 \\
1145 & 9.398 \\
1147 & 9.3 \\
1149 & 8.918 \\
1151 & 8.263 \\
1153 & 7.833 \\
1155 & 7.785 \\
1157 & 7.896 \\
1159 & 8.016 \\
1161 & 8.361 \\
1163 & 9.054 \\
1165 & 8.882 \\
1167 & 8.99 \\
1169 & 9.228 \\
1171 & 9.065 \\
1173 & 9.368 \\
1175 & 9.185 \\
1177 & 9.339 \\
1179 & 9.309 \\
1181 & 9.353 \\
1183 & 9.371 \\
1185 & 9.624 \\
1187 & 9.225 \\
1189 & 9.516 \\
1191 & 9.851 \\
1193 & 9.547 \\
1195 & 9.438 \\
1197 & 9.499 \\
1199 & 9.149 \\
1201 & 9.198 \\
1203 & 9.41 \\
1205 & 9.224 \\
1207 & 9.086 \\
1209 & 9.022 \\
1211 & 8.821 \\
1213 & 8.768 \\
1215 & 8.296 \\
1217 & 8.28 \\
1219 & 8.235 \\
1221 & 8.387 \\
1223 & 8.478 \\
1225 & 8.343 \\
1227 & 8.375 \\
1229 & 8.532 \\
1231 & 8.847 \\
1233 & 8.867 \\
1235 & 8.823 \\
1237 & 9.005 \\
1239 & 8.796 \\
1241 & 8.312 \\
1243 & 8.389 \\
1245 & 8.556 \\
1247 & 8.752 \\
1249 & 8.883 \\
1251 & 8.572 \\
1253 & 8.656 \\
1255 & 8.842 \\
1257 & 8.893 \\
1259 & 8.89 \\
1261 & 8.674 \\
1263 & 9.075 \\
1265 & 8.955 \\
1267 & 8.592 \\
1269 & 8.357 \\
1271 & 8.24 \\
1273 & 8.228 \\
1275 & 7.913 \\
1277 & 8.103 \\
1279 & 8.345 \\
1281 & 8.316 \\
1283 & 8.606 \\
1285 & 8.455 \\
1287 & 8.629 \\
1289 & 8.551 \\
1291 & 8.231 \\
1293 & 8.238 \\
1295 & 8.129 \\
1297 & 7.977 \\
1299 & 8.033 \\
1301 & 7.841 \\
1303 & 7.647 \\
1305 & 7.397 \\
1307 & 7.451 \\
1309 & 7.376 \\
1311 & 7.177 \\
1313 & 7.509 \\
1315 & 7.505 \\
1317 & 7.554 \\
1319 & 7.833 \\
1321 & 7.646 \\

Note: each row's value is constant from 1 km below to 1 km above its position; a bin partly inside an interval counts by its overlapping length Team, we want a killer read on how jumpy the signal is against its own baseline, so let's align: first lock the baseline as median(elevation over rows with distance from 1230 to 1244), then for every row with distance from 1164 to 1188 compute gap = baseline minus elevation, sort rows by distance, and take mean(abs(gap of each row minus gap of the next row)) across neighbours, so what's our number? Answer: 0.17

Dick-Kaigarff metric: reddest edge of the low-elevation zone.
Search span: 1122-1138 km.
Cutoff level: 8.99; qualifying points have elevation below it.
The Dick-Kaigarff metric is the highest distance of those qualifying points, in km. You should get 1137 km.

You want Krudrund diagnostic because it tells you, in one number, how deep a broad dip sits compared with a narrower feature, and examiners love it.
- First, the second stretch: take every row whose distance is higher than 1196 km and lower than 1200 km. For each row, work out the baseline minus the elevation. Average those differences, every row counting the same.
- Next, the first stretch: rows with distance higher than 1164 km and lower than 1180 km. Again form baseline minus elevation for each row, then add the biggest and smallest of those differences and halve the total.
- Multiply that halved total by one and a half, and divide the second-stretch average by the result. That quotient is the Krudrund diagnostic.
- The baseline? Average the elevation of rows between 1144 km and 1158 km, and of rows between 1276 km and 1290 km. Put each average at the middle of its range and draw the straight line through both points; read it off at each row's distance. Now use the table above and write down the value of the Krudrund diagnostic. 0.9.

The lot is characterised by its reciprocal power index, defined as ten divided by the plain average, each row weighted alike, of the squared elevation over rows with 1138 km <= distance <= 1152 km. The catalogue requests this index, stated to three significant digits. 0.131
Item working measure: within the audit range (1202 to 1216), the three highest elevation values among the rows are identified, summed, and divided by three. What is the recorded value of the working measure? 9.2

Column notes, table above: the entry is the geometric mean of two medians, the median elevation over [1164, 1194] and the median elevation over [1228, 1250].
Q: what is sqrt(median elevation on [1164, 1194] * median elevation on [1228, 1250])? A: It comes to 9.06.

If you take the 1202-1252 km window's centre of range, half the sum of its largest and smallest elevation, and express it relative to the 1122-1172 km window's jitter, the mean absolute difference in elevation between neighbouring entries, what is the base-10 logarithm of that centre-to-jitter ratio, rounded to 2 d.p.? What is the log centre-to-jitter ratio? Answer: 1.47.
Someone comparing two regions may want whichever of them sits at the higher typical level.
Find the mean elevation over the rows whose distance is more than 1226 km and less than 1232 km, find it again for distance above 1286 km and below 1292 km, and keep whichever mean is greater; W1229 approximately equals 8.6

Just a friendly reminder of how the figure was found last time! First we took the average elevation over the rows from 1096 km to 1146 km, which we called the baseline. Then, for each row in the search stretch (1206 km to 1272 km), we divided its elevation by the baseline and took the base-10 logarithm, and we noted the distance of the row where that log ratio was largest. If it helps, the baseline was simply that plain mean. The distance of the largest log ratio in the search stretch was 1207 km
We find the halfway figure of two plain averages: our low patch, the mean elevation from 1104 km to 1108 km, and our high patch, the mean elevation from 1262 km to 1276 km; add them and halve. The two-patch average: 9.1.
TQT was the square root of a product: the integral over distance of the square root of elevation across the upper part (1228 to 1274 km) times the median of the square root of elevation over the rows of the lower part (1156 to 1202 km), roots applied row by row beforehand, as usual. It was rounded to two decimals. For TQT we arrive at 20.29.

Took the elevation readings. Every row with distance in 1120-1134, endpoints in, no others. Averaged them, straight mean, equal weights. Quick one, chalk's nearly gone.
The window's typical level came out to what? 9.5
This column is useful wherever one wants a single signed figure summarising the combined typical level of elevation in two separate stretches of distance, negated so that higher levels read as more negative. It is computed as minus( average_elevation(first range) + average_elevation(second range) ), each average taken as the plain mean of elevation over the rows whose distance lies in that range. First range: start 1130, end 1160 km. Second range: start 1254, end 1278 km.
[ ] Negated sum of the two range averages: -17.1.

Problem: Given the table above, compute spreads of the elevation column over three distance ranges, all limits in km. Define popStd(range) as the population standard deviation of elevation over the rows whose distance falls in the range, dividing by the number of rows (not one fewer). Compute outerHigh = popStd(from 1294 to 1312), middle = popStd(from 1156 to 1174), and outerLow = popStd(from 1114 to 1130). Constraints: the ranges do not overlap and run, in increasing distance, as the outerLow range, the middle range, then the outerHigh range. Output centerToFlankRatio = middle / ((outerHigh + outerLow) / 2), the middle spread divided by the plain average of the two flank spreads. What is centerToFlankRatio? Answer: 1.9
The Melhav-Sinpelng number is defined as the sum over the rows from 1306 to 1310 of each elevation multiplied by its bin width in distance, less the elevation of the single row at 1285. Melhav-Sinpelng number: 21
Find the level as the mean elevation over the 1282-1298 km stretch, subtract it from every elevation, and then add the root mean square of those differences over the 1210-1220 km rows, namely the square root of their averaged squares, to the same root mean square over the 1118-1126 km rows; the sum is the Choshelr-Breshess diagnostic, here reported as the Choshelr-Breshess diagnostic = 1.60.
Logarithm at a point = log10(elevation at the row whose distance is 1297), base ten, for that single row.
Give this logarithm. 0.902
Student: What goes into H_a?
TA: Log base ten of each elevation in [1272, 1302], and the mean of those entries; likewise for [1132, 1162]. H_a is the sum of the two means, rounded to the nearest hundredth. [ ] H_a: 1.84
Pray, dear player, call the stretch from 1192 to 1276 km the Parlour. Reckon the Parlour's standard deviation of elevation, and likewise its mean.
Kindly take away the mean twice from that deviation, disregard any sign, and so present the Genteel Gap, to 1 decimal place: 17.1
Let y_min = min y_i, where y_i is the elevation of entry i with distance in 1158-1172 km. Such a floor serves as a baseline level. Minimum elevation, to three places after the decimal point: 8.016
